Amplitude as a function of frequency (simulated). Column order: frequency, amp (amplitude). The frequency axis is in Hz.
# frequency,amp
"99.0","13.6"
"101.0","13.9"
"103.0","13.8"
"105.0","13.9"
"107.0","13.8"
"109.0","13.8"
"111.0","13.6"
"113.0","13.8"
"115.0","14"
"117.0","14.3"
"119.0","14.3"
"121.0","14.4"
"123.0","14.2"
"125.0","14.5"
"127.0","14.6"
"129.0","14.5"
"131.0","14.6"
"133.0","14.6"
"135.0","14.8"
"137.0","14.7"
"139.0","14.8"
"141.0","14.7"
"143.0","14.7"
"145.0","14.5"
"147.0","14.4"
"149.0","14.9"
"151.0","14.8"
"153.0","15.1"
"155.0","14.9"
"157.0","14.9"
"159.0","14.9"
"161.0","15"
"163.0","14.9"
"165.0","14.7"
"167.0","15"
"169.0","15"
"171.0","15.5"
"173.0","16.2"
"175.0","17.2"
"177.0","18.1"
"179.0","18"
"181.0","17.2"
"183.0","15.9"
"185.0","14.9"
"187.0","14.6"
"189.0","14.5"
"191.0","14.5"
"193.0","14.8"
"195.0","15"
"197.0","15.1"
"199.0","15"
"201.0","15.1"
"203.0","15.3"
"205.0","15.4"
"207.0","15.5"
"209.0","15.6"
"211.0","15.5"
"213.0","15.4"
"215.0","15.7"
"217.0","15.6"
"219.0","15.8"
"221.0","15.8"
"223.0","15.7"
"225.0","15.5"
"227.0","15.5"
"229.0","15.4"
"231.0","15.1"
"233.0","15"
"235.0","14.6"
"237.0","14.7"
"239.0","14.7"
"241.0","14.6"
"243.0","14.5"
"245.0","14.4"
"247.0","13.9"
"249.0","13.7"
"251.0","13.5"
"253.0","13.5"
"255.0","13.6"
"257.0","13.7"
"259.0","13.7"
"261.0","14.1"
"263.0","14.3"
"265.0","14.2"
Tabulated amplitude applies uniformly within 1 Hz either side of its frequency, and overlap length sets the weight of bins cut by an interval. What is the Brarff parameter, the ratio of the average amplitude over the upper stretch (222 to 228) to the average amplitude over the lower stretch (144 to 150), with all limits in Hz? 1.07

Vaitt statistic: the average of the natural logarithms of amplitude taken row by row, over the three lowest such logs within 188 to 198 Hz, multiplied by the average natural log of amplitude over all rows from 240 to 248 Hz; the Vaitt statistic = 7.14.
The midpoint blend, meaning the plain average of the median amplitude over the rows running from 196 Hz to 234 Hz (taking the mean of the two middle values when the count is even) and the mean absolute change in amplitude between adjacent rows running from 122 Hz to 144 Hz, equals 7.805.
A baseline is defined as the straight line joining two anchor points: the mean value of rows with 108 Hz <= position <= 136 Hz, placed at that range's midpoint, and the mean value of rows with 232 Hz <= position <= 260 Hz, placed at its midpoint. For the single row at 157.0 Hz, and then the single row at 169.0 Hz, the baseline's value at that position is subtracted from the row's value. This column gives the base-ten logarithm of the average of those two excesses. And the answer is -0.15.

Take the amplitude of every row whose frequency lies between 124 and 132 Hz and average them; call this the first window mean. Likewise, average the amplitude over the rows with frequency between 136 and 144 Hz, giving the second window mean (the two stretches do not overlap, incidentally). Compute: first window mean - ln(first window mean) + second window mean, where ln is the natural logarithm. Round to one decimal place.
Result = 26.6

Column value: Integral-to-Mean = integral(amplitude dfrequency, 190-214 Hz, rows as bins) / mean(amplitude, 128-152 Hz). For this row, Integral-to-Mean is 24.8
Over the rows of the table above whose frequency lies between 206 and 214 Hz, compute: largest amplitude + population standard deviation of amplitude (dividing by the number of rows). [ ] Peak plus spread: 15.7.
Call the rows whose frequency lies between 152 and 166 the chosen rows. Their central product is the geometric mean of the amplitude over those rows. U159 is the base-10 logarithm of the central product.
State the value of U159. 1.17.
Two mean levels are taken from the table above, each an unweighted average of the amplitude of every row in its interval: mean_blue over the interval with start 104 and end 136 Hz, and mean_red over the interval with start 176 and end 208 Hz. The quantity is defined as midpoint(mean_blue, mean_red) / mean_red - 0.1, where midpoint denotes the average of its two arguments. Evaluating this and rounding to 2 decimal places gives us 0.86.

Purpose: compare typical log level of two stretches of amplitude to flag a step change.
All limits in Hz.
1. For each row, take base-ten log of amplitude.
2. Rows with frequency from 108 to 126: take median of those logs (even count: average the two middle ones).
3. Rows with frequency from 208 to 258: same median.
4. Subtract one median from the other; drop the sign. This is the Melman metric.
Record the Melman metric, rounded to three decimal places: 0.024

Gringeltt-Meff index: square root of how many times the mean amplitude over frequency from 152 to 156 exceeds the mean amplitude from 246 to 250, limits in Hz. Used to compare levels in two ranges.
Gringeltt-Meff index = 1.04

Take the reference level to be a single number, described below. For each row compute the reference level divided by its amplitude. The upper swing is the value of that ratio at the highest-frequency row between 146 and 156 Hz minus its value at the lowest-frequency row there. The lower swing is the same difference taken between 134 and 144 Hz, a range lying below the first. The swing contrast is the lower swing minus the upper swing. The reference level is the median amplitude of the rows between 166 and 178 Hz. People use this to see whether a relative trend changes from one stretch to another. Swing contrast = 0.04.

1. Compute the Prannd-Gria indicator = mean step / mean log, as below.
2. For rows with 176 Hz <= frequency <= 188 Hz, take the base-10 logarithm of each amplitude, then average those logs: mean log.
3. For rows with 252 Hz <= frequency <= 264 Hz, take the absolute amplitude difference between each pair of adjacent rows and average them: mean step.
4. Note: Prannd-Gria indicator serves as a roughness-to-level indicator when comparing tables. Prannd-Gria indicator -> 0.13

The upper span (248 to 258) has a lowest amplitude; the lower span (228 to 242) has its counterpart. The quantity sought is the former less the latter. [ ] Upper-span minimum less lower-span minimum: -1.1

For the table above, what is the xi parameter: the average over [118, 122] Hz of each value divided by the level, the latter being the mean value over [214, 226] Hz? 0.91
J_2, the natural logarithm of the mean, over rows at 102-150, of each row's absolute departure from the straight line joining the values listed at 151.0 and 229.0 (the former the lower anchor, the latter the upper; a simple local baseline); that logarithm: -1.2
